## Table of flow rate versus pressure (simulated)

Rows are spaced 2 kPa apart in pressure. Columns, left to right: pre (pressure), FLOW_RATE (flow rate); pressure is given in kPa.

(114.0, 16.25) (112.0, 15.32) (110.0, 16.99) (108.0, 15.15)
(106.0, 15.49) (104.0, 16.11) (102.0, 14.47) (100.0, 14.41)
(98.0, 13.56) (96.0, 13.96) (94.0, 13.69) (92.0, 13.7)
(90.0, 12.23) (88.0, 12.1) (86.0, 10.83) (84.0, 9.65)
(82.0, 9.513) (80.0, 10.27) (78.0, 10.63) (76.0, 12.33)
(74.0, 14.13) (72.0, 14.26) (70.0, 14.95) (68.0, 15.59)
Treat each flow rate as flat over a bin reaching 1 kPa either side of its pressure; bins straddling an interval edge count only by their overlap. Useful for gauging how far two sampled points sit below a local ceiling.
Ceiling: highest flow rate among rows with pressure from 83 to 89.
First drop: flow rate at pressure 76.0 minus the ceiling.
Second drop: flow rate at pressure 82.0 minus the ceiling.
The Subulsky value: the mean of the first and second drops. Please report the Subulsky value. -1.2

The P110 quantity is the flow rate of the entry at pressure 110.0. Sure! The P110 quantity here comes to 16.99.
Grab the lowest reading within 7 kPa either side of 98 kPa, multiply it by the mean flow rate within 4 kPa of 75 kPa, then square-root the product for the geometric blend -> 13.2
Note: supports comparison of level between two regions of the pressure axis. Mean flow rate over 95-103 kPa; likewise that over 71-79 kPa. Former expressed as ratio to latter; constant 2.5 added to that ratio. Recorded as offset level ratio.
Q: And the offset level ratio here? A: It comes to 3.6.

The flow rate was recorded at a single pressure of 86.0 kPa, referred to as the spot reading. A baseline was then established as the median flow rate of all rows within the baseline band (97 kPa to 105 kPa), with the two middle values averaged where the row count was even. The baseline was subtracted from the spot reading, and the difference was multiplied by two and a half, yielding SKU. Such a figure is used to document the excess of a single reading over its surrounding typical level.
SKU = -9.0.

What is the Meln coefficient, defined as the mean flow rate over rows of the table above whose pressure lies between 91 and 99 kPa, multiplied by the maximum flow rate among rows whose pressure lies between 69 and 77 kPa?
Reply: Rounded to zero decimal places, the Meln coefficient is 205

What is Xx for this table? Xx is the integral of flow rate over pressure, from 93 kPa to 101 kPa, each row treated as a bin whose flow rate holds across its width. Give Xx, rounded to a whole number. 111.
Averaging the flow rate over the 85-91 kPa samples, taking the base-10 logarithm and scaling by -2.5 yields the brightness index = -2.67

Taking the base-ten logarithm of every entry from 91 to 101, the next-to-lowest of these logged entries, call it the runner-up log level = 1.14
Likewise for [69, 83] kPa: 1.01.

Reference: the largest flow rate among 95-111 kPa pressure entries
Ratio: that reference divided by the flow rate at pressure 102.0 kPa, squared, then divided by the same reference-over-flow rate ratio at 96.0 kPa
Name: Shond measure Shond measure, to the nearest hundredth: 1.13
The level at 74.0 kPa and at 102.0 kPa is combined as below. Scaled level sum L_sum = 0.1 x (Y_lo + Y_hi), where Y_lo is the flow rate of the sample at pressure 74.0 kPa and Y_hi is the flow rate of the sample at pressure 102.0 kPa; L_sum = 2.9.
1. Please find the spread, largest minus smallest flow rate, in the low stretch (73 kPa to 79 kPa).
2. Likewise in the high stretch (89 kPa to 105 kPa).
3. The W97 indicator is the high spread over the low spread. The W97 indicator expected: 1.1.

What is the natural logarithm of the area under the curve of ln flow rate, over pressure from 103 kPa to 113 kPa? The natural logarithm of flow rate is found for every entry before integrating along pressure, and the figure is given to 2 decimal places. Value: 3.32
